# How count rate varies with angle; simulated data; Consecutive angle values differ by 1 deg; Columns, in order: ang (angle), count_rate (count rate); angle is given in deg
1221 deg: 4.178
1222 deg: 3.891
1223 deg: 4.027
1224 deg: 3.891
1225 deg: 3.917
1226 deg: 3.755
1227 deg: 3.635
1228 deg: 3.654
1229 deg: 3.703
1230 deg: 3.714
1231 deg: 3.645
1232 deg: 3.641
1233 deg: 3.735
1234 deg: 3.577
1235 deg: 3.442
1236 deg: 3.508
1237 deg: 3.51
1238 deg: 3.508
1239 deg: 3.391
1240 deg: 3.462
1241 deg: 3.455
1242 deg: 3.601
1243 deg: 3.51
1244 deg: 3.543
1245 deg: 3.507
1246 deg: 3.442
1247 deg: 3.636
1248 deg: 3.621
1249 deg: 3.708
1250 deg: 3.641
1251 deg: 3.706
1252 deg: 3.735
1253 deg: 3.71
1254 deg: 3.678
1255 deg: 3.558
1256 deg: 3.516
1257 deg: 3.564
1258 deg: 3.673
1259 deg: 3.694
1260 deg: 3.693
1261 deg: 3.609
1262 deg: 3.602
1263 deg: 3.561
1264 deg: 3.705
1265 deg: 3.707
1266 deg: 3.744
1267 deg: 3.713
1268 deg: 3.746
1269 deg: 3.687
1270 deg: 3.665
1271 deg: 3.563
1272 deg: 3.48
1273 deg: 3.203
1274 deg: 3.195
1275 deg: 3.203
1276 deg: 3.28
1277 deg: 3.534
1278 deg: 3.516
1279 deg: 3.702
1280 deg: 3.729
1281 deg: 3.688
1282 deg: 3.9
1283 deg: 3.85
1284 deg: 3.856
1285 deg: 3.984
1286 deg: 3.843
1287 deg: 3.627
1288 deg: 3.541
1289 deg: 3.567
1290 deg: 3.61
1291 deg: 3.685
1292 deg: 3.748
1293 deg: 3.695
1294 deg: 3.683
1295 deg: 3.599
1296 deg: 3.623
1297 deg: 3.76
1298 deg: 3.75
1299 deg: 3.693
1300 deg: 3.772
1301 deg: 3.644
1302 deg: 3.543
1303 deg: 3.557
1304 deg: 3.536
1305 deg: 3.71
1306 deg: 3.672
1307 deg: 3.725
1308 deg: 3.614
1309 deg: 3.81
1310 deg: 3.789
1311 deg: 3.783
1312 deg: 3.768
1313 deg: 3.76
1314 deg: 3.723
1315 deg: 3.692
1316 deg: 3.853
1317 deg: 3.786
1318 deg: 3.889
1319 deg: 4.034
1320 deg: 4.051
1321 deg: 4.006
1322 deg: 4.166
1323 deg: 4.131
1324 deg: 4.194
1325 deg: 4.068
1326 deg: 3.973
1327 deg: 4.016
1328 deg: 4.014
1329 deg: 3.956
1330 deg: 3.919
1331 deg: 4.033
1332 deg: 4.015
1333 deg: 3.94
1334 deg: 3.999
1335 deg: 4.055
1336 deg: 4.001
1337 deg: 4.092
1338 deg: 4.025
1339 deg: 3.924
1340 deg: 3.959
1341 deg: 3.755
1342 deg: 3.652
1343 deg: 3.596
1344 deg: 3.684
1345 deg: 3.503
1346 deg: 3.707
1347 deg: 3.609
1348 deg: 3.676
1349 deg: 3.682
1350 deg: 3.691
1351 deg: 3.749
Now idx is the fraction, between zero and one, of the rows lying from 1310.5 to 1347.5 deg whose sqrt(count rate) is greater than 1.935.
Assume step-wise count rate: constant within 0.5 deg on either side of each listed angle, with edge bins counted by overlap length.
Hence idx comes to 0.78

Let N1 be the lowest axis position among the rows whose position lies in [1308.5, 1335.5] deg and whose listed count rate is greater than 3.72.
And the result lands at 1309 deg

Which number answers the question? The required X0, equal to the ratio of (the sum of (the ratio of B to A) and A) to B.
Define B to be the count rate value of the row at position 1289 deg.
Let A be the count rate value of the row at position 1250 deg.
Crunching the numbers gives 1.30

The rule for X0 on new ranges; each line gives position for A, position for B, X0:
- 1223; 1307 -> 1.33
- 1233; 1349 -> 1.28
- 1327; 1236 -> 1.39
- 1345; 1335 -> 1.15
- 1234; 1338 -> 1.17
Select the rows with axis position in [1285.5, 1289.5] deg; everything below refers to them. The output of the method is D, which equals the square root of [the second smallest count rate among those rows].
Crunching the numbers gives 1.89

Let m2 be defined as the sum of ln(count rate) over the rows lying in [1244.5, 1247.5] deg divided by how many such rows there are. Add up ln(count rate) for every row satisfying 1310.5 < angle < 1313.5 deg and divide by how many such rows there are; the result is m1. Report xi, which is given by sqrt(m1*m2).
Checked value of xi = 1.29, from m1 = 1.33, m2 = 1.26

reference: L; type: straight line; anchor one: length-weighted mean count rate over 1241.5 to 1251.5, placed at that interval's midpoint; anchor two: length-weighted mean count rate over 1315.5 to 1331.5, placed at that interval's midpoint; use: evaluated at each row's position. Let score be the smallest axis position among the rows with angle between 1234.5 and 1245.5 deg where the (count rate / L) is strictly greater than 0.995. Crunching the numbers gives 1242 deg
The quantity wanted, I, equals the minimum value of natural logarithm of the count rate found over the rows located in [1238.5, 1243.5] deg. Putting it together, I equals 1.22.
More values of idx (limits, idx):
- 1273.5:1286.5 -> 0.38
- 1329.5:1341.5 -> 1.00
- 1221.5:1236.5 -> 0.33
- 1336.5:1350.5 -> 0.36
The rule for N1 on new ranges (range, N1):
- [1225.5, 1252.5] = 1226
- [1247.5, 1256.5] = 1252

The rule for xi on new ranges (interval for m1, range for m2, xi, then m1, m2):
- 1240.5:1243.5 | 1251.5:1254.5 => 1.28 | 1.26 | 1.31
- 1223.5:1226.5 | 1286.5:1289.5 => 1.31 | 1.35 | 1.27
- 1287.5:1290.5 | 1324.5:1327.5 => 1.33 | 1.27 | 1.39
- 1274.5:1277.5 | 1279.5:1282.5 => 1.26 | 1.20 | 1.33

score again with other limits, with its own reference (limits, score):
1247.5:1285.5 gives 1248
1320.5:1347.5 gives 1321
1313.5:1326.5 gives 1319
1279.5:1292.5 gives 1282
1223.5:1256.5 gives 1224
